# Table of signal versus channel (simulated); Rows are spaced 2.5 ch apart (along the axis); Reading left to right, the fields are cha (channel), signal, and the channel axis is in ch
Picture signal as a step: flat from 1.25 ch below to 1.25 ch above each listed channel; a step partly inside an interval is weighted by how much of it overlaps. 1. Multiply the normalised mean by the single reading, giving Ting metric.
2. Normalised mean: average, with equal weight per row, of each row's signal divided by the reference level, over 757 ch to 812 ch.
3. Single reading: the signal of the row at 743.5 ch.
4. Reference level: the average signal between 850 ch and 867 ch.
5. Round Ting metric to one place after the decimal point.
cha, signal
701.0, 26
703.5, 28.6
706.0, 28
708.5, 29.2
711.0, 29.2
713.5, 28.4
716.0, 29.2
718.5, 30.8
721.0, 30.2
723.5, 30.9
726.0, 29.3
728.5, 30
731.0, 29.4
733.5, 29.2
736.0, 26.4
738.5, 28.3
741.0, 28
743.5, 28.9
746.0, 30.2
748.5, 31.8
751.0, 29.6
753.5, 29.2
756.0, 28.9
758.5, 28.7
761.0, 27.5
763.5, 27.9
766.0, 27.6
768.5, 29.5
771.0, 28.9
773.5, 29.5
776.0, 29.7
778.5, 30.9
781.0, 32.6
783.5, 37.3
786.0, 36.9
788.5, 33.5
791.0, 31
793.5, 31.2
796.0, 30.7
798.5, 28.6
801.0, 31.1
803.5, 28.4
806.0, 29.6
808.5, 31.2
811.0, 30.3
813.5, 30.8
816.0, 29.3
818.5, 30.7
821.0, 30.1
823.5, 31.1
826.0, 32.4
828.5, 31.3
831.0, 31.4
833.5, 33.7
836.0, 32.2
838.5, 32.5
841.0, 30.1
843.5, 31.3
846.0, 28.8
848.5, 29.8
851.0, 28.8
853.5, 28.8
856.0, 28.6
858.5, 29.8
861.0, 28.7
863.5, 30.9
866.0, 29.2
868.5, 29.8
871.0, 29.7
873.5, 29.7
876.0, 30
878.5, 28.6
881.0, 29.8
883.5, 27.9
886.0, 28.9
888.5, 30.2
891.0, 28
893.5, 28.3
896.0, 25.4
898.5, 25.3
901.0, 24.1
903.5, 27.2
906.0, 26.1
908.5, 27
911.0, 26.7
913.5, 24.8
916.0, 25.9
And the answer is 30.2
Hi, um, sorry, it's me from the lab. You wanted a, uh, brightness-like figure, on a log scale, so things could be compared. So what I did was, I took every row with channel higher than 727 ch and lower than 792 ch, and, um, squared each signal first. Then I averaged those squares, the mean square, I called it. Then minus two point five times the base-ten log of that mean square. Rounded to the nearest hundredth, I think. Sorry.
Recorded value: -7.40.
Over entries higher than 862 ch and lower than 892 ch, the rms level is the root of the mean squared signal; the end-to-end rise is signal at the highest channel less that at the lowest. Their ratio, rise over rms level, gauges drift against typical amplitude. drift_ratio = -0.10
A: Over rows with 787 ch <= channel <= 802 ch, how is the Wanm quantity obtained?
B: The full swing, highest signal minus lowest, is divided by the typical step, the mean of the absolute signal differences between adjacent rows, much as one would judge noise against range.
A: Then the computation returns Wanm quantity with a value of 3.14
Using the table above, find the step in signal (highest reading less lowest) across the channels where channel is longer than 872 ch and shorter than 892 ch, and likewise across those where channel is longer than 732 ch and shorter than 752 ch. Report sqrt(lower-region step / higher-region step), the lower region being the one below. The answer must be 1.5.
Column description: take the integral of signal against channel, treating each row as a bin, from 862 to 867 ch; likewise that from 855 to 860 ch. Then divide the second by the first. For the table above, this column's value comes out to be 0.97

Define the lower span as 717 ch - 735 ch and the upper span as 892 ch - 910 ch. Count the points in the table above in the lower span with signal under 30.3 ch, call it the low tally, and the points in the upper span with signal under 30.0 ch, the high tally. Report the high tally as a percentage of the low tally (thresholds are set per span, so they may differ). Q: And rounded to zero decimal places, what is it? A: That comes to 140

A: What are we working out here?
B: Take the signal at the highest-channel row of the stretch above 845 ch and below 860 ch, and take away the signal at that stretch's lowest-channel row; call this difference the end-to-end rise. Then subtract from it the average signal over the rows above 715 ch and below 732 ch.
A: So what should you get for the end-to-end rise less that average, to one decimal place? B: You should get -29.0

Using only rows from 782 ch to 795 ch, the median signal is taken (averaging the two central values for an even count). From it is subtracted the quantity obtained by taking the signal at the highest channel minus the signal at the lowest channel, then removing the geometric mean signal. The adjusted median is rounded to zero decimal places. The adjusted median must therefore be 73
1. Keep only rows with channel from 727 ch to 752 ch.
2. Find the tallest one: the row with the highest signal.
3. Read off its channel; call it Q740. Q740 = 748.5 ch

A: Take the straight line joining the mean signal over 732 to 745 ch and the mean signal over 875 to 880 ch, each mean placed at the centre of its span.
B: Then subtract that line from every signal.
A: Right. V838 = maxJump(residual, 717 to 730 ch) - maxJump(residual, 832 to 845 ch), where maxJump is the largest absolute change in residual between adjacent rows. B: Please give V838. -0.80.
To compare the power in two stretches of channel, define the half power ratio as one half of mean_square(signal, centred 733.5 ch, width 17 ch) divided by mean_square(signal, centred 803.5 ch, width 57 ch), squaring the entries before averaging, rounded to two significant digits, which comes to 0.42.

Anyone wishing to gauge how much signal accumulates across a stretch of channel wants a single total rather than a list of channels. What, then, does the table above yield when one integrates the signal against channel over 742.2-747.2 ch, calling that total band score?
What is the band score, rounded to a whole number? 148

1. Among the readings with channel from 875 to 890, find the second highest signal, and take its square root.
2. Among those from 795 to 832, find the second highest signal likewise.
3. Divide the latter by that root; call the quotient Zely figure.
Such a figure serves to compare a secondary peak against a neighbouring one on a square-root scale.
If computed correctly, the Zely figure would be 5.7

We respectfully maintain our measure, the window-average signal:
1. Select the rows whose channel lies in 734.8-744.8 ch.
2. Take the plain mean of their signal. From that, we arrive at 27.9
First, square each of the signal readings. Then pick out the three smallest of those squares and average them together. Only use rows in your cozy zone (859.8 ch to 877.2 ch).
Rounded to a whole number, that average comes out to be 853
